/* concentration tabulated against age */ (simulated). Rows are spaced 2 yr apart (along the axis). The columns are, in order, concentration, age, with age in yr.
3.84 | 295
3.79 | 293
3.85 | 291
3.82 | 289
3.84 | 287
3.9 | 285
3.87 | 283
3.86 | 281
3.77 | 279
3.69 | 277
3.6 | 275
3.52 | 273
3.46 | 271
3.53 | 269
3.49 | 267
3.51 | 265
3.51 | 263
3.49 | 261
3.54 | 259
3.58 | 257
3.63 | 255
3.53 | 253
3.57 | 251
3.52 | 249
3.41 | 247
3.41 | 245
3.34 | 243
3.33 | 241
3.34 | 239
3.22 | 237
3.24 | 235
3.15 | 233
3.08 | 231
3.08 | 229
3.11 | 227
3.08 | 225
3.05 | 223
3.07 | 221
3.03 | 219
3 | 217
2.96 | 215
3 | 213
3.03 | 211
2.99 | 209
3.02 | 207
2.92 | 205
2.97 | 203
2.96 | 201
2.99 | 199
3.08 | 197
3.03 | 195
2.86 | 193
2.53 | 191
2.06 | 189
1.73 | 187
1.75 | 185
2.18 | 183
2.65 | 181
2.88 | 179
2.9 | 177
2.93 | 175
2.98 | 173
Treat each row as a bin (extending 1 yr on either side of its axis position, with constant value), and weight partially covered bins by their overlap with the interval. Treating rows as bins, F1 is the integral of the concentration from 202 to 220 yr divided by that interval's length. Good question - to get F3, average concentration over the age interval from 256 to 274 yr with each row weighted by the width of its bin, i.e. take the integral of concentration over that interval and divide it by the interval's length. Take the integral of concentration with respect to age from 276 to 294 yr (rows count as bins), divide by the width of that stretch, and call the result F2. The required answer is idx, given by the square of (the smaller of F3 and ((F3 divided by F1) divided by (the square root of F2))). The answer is 0.36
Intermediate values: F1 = 3.0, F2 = 3.8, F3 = 3.51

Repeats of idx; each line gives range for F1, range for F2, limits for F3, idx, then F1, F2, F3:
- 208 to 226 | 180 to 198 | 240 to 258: 0.55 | 3.0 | 2.4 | 3.48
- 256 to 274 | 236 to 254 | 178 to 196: 0.14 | 3.5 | 3.4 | 2.41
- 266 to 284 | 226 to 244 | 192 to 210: 0.21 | 3.6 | 3.2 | 2.98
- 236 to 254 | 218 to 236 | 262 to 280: 0.35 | 3.4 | 3.1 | 3.56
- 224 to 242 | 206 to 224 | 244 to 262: 0.41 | 3.2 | 3.0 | 3.52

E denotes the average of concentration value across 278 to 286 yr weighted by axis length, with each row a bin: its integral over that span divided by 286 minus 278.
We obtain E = 3.85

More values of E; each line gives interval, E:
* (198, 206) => 2.96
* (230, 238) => 3.17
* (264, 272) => 3.50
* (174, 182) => 2.84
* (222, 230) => 3.08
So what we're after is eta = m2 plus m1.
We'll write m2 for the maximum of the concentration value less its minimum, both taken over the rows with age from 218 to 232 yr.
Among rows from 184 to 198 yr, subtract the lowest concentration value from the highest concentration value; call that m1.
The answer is 1.43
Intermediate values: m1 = 1.35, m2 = 0.08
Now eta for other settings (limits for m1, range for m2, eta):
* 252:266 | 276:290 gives 0.35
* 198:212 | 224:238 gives 0.27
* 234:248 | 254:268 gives 0.33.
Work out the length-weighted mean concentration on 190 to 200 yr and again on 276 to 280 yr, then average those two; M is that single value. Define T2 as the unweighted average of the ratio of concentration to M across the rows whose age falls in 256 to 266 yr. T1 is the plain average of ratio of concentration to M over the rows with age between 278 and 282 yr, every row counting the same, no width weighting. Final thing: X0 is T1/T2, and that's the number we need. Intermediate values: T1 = 1.15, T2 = 1.06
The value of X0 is 1.08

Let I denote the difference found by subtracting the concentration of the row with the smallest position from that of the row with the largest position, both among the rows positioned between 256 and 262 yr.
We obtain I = -0.09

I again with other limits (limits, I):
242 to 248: 0.07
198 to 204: -0.02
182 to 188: -0.45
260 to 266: 0.02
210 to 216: -0.07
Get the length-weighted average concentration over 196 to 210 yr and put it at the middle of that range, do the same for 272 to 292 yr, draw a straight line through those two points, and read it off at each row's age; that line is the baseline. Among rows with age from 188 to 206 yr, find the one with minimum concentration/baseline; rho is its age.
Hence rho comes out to 189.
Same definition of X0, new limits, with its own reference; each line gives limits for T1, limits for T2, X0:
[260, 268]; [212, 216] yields 1.17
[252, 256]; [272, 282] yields 0.97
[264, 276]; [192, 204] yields 1.18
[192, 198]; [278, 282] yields 0.78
